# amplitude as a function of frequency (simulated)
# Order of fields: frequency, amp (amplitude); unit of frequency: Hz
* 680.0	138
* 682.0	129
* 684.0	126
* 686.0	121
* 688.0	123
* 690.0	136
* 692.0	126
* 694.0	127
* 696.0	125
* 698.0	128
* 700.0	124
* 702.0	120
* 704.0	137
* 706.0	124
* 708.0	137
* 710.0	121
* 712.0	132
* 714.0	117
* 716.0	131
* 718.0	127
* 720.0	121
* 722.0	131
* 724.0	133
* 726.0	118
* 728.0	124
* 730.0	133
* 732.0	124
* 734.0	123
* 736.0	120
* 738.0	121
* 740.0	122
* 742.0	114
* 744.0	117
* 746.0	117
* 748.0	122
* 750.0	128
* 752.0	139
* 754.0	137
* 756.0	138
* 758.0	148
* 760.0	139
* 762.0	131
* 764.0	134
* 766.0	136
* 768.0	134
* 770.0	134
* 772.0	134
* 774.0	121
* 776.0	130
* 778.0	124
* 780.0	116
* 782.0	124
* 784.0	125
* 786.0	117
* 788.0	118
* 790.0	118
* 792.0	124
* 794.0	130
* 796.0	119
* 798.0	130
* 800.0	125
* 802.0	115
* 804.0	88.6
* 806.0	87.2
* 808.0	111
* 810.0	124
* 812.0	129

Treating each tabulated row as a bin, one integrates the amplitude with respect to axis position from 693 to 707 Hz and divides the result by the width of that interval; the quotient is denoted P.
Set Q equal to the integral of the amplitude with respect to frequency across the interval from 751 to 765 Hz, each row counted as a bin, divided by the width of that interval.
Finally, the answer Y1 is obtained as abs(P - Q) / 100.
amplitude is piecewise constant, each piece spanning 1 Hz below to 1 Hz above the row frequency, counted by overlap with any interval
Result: 0.116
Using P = 126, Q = 138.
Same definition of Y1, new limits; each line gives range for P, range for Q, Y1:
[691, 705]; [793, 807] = 0.132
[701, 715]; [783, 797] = 0.053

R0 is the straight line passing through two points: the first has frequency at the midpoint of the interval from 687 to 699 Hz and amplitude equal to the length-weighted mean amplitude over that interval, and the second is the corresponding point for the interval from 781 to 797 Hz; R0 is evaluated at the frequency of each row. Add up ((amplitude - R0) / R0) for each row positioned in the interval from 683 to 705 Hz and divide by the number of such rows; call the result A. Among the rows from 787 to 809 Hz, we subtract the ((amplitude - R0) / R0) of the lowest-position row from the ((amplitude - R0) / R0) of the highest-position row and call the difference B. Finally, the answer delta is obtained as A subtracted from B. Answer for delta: -0.04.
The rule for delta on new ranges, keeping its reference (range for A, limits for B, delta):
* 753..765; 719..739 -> -0.11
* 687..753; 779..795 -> 0.12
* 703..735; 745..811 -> 0.08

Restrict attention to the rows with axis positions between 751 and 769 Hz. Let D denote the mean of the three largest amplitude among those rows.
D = 142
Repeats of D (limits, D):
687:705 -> 134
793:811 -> 128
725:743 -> 127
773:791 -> 126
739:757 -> 138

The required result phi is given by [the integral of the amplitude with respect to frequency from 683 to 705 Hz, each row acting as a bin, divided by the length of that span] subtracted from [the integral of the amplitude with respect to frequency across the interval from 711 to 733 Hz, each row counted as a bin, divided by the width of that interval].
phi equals -0.2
